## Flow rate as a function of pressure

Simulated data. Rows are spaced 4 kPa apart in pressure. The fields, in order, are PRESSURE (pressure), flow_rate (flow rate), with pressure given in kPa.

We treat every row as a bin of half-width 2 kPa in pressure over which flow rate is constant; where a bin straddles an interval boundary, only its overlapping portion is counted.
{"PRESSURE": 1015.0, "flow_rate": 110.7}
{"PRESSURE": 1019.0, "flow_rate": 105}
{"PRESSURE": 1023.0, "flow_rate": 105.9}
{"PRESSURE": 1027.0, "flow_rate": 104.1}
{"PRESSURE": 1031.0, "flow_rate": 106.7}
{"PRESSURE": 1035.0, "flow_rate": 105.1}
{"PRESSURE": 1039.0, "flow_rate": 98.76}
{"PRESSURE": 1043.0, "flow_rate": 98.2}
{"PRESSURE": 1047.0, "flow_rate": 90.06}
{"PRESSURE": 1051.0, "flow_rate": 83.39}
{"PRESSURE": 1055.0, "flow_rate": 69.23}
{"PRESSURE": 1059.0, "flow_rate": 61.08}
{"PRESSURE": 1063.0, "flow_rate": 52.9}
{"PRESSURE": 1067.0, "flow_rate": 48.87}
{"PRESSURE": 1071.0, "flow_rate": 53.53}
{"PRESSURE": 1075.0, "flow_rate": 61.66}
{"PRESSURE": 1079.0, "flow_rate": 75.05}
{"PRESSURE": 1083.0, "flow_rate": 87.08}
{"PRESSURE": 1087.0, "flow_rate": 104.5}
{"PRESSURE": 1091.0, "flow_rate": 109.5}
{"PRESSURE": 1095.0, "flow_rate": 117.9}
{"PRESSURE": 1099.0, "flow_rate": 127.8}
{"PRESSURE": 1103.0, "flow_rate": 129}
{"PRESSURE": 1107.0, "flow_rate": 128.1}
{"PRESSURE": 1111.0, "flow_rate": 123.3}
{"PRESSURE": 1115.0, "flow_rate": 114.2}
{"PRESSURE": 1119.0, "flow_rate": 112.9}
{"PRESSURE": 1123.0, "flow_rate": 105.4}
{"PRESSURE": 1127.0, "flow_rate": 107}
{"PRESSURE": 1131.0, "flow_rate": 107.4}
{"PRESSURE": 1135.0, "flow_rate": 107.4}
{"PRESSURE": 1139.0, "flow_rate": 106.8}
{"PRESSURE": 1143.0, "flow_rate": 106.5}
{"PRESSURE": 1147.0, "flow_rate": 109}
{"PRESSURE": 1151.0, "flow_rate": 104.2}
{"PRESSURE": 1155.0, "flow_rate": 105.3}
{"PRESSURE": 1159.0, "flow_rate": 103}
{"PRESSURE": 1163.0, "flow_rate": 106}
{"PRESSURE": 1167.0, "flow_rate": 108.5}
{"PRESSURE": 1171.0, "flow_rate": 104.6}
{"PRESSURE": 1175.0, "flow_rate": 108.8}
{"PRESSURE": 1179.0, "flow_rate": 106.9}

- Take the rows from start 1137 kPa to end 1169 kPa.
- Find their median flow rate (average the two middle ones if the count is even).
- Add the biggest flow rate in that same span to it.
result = 215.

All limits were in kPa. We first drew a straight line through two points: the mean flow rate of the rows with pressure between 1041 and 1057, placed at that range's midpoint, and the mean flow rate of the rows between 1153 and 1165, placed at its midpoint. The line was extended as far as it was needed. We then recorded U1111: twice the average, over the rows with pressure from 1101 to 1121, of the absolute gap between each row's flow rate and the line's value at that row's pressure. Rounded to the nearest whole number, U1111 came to 51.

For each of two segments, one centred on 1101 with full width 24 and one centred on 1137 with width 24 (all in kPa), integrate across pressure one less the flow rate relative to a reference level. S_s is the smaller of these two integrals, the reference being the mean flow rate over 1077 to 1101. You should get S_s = -4.4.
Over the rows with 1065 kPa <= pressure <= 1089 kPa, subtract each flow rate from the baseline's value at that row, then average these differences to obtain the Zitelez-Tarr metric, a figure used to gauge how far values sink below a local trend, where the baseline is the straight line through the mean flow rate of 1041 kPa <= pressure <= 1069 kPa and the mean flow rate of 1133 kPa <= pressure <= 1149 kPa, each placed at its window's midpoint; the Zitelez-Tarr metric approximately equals 9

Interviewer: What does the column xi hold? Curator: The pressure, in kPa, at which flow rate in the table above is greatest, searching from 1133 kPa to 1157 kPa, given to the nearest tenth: 1147.0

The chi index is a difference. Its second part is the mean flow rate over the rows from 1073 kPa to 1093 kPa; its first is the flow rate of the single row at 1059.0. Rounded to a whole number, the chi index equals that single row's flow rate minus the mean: -26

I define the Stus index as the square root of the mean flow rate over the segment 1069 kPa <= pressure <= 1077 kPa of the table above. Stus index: 7.6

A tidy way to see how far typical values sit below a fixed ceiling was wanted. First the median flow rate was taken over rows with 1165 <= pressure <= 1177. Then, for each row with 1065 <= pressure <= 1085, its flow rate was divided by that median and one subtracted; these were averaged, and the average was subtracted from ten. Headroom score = 10.4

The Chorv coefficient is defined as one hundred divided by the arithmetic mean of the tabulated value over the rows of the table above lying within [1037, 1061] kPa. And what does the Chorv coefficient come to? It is 1.20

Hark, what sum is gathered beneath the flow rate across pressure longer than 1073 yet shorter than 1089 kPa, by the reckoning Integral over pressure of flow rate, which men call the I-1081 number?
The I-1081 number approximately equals 1313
